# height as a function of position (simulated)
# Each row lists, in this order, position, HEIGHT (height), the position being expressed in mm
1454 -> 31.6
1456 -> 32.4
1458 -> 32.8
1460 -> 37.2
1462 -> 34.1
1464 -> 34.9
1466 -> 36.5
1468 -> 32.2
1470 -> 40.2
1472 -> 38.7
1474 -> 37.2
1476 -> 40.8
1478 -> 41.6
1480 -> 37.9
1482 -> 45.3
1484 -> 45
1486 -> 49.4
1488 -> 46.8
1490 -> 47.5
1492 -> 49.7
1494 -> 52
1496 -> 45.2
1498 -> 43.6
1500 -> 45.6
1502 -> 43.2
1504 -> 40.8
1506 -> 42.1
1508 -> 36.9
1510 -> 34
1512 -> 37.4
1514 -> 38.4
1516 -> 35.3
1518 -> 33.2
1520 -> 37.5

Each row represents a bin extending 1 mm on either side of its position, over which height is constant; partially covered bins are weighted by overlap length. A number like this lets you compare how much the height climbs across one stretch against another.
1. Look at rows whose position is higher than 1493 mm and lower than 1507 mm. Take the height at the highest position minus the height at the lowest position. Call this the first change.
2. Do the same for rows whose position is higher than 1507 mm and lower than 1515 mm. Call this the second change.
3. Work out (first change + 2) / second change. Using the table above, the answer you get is -5.3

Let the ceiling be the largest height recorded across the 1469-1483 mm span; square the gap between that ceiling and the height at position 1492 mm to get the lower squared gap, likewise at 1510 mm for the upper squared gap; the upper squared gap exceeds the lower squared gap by 108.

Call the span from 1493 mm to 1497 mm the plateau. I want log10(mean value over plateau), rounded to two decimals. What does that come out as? 1.69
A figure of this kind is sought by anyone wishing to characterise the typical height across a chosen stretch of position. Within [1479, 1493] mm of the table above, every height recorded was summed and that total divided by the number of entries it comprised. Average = 46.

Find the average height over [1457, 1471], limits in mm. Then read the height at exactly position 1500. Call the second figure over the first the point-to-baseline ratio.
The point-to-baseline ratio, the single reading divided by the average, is 1.29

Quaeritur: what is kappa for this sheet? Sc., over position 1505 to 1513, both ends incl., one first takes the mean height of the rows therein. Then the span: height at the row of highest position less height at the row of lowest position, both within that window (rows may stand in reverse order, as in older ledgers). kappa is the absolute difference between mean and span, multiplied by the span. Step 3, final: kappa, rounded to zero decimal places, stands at -199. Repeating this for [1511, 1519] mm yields -169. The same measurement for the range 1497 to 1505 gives -129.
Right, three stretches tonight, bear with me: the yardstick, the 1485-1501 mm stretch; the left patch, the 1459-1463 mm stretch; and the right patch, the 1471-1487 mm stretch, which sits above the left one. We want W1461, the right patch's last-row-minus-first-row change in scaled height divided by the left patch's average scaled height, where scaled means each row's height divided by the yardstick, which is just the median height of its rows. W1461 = 0.30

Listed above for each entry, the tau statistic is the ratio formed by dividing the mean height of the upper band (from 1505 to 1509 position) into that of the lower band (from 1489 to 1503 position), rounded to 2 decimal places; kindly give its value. 1.18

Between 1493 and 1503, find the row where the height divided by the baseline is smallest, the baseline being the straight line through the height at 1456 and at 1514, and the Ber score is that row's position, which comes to 1502 mm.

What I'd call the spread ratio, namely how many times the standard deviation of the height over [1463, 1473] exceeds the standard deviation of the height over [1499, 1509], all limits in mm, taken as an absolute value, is 1.0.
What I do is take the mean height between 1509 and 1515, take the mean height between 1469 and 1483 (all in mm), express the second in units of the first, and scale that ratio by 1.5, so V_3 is 1.6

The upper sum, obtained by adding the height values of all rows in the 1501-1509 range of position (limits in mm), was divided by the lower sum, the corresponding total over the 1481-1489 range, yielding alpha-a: 0.87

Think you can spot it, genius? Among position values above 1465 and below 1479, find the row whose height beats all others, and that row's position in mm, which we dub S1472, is 1478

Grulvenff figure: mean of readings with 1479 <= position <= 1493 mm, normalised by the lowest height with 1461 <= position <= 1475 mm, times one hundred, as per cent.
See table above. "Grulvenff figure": 143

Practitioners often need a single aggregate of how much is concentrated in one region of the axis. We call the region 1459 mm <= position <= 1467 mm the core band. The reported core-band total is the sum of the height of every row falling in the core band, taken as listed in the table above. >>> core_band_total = 143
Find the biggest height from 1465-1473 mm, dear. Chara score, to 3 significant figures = 40.2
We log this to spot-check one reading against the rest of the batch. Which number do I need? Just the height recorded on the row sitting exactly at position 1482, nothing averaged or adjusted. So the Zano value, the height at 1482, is 45.3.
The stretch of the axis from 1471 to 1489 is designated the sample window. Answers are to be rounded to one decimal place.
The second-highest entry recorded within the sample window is 46.8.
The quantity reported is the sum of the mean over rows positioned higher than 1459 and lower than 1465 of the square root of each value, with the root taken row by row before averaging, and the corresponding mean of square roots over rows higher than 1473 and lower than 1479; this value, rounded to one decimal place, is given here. 12.3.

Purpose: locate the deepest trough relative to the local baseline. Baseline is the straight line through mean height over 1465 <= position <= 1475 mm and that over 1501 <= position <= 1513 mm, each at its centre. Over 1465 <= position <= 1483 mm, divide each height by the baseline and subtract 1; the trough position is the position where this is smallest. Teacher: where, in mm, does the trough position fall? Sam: 1468 mm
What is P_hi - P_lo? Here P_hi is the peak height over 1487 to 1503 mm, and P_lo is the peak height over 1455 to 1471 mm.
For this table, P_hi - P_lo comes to 11.8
